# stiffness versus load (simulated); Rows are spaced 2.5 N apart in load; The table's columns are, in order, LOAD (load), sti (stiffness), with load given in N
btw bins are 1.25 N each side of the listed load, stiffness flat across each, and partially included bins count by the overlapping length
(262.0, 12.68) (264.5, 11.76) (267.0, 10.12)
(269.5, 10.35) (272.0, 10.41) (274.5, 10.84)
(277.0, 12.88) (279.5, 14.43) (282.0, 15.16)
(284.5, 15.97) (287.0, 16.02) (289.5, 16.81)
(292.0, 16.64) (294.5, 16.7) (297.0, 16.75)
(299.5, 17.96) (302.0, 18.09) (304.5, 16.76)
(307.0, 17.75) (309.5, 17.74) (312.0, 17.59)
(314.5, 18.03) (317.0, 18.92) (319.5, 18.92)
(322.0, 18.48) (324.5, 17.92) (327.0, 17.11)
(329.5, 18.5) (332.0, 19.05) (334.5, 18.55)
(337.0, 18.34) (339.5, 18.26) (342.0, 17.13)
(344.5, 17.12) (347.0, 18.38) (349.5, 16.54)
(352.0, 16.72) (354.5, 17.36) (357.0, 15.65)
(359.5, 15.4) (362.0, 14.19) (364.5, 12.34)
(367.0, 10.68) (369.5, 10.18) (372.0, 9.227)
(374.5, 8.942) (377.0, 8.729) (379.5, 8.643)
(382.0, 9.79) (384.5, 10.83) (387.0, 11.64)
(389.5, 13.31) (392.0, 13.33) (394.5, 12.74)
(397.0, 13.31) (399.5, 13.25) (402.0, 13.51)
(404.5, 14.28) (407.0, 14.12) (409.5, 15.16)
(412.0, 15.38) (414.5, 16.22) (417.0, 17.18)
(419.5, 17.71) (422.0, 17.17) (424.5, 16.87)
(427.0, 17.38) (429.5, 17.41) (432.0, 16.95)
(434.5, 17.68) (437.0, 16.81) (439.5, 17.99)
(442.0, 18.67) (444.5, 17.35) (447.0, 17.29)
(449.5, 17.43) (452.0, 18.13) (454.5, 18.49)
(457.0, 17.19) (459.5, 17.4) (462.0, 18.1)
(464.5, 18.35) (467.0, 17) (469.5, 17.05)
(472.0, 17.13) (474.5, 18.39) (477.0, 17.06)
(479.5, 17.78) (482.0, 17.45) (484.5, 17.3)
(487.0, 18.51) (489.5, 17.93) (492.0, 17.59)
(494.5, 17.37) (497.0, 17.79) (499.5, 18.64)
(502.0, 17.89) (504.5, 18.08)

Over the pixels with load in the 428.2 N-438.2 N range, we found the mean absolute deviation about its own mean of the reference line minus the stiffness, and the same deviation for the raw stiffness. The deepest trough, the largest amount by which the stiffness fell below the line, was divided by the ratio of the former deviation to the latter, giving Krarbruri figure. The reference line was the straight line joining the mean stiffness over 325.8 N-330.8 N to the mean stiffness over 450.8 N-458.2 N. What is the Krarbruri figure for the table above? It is 1.1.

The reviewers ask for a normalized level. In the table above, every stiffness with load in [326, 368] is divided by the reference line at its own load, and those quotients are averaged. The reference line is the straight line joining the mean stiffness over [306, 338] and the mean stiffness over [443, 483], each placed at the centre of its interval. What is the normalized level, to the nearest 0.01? 0.91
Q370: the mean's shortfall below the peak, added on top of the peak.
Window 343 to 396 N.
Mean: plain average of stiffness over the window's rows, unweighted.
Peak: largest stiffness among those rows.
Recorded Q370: 23.8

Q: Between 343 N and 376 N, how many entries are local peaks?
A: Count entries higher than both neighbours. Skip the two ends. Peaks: 2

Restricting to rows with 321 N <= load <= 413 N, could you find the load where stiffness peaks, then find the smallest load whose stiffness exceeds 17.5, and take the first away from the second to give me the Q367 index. -10.0 N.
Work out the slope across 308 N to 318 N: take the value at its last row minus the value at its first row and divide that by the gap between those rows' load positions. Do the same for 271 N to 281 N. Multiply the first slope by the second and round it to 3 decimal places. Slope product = 0.084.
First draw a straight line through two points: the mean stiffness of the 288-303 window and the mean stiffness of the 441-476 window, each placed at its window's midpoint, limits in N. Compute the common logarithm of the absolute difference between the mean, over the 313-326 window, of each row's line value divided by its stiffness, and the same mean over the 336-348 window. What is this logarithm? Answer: -1.4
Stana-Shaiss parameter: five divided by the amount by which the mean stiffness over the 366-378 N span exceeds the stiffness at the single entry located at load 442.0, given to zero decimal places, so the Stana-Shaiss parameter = -1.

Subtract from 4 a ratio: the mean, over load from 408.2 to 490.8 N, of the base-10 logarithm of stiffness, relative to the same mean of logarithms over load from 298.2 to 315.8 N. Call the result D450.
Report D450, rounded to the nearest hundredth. 3.01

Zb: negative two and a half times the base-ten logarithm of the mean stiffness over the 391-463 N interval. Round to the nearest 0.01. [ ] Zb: -3.03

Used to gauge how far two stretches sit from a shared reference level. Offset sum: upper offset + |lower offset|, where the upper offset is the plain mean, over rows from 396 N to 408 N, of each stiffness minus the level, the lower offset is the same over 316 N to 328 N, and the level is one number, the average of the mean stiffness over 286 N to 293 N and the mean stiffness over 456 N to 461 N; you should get -2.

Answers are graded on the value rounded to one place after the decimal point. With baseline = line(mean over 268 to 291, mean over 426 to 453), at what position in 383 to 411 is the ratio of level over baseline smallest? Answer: 384.5 N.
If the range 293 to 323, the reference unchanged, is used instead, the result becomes 304.5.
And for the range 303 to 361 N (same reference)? 359.5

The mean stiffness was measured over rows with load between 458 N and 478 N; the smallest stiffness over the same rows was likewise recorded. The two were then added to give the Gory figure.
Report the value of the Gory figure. 34.6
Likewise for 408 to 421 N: 31.5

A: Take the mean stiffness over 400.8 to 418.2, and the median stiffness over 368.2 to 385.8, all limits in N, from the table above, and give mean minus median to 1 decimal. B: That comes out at 5.9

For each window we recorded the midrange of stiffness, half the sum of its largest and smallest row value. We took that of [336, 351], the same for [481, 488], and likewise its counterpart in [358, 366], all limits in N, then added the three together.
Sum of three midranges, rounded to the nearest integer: 49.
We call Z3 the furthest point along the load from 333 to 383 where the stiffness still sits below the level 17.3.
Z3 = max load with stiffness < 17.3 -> 382.0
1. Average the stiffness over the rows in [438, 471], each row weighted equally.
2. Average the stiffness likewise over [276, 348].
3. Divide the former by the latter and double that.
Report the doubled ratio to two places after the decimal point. 2.05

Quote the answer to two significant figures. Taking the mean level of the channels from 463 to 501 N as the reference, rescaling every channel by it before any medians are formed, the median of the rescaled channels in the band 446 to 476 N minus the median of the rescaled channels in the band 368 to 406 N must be 0.33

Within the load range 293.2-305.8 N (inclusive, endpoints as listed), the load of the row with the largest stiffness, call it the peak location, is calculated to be 302.0 N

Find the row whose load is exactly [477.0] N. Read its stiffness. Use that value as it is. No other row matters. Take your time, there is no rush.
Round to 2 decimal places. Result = 17.06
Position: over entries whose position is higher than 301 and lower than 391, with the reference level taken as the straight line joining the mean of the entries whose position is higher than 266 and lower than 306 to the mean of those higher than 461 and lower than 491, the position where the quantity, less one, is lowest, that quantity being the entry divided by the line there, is 379.5 N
